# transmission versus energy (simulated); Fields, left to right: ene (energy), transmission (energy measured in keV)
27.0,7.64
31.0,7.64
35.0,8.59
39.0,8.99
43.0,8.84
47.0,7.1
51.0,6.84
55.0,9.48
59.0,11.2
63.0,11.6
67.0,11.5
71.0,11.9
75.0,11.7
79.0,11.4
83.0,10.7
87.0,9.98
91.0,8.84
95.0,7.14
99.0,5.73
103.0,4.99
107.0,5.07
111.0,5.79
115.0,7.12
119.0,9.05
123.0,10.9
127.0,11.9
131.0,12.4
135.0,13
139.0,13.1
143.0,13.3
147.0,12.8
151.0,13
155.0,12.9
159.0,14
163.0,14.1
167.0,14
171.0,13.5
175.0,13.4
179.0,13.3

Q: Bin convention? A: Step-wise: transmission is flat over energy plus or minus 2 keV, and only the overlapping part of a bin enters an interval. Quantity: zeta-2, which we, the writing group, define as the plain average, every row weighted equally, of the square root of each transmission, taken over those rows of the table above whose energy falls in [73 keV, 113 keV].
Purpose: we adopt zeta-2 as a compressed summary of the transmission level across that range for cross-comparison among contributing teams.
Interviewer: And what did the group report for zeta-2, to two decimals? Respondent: 2.82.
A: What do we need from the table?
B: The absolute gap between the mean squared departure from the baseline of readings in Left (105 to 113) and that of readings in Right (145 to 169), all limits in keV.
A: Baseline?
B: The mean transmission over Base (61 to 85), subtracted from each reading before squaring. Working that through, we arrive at 32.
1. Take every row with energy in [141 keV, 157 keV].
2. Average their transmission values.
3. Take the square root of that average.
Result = 3.6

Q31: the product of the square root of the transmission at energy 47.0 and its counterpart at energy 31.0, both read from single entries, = 7.4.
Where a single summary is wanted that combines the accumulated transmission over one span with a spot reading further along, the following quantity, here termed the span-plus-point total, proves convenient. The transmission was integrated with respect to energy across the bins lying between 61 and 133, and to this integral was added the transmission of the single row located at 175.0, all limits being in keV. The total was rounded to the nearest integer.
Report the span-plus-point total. 684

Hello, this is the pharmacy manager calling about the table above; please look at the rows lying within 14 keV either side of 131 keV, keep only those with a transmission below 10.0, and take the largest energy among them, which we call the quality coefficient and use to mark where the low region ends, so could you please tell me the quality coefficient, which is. 119.0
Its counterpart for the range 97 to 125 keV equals 119.0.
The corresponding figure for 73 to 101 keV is 99.0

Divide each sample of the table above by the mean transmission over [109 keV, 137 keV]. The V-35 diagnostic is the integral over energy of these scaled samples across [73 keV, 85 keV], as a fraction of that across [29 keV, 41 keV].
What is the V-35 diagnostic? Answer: 1.3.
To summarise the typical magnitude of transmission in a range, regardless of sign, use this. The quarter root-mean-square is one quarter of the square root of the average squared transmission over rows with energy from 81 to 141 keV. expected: 2.4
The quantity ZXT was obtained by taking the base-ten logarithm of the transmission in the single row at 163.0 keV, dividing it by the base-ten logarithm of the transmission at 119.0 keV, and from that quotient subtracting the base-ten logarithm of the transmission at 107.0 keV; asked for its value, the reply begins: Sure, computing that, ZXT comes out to 0.5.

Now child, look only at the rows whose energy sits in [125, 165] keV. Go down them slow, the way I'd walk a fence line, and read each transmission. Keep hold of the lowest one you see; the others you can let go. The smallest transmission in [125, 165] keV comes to 11.9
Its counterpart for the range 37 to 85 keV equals 6.84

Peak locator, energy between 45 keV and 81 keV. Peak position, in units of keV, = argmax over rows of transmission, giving 71.0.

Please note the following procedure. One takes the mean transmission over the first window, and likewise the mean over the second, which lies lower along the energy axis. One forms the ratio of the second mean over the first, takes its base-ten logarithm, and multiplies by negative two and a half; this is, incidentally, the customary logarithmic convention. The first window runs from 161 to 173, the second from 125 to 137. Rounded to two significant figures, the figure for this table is 0.12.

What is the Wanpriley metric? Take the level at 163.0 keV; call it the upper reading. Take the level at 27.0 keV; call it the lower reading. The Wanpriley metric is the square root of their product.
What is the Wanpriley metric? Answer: 10.4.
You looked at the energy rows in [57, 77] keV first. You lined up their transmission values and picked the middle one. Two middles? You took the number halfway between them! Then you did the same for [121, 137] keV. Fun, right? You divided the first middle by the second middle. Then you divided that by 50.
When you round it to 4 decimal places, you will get 0.0191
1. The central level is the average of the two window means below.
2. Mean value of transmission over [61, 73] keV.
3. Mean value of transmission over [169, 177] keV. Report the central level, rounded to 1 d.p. 12.6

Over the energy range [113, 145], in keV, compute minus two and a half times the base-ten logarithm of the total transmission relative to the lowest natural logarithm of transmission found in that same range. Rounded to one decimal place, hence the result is -4.2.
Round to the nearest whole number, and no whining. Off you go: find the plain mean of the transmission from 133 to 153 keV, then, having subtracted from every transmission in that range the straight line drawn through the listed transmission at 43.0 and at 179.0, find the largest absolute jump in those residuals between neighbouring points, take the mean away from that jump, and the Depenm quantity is -12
